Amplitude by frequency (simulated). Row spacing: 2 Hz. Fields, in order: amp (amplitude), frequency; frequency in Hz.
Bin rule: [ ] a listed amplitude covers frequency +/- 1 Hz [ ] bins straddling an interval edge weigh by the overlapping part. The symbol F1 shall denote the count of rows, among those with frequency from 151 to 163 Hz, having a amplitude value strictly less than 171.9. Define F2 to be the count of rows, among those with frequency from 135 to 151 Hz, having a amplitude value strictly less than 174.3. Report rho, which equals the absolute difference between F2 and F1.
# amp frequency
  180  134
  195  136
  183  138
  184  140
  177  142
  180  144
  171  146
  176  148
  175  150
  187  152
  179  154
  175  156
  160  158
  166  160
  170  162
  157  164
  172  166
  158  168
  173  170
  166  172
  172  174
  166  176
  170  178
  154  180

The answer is 2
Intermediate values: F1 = 3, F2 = 1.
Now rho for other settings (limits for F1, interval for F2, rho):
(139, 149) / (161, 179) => 8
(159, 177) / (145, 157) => 5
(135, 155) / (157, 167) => 4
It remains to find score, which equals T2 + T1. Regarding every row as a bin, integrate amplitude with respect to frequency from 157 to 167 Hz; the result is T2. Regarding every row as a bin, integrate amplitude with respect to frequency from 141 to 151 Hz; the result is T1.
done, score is 3408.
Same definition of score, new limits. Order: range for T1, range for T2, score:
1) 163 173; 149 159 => 3404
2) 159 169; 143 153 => 3424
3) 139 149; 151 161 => 3510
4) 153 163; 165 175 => 3382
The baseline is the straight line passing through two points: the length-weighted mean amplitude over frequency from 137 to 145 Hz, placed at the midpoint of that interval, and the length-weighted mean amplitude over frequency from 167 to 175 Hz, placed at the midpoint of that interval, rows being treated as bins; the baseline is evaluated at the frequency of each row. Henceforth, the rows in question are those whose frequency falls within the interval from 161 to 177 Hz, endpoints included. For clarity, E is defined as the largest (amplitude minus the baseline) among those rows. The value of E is 6.1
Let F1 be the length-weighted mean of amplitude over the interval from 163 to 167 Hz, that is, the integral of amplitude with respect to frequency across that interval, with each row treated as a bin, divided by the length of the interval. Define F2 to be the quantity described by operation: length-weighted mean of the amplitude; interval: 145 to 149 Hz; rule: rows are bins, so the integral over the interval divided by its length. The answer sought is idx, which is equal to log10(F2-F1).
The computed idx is 0.95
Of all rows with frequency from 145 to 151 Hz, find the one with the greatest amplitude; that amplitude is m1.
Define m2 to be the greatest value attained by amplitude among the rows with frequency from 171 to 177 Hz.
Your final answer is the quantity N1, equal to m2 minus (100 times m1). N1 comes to -17428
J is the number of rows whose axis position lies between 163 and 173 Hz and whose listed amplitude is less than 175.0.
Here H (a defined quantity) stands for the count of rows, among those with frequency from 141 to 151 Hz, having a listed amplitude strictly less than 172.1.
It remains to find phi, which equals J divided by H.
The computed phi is 5.0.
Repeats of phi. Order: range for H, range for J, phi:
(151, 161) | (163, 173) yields 2.5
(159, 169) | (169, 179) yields 1.0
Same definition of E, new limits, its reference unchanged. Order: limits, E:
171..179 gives 6.1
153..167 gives 4.0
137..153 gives 11.0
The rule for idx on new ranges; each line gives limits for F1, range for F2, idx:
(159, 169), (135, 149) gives 1.21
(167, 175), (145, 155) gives 1.01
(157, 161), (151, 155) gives 1.30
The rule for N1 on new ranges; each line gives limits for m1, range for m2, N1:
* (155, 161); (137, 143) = -17316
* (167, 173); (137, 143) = -17116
